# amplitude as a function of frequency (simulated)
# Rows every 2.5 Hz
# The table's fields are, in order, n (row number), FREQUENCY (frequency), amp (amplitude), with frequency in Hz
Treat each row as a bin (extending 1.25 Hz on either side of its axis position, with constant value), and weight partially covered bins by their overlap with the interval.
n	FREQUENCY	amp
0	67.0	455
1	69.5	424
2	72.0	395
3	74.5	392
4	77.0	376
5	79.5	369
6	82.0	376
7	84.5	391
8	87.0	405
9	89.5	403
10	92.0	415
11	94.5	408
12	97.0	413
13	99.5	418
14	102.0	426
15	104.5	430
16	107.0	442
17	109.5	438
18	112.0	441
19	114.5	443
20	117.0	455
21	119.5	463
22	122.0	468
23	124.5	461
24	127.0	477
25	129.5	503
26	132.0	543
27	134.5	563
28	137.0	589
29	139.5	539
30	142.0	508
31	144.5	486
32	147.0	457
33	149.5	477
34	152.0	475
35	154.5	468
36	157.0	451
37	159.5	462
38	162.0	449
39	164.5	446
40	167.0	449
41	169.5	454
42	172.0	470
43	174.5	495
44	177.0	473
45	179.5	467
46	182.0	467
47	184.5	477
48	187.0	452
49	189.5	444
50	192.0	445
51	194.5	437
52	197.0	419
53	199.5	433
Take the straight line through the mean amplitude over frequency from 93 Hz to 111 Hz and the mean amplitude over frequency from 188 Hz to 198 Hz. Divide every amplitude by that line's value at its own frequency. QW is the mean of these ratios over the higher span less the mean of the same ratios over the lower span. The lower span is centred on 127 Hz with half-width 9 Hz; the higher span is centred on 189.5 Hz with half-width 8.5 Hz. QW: -0.13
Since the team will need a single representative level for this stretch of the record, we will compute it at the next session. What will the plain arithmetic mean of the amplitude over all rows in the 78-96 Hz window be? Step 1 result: 395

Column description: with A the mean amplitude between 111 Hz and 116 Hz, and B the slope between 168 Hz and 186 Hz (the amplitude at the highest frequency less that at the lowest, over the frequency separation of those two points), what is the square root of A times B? 26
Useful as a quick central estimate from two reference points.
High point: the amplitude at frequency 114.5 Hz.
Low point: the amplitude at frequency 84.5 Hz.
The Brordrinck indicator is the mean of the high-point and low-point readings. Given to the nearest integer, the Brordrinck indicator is 417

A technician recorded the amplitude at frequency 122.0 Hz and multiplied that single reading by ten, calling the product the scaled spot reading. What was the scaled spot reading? 4680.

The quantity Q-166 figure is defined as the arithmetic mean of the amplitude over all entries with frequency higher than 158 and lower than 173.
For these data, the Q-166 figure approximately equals 455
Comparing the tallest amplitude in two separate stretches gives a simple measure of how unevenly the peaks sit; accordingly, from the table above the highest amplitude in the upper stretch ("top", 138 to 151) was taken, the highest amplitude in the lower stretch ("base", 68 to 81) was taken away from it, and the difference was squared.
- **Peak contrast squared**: 13225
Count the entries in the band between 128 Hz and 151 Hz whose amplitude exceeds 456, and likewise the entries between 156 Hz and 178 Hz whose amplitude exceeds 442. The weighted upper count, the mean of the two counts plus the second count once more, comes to 18.0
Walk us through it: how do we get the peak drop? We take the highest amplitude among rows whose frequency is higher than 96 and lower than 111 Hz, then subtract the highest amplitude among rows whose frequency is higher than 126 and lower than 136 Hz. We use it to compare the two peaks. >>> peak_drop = -121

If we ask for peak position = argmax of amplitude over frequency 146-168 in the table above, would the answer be 149.5 Hz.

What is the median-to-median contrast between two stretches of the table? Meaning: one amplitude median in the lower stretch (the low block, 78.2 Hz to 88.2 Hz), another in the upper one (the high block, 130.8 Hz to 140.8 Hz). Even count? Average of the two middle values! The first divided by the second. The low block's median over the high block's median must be 0.69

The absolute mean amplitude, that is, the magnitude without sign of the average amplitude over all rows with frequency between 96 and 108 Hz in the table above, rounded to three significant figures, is 426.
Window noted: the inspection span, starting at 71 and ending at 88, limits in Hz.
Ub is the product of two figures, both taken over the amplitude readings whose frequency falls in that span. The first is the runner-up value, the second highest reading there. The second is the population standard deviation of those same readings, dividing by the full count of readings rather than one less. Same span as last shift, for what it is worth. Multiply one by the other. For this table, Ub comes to 4701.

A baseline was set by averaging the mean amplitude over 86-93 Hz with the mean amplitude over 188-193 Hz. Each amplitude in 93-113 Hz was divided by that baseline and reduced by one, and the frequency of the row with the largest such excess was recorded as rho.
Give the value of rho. 107.0 Hz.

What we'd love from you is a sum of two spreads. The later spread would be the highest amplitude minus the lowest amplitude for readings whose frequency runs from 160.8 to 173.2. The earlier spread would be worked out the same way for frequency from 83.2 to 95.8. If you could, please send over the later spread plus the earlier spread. 48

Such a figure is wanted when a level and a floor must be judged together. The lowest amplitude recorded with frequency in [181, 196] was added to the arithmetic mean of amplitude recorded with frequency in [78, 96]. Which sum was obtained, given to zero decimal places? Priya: 832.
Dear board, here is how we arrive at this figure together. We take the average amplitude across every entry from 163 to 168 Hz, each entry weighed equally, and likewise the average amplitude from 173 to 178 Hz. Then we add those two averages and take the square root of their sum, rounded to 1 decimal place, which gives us 30.5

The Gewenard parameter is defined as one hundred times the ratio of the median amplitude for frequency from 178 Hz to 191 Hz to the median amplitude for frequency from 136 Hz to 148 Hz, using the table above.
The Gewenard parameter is 92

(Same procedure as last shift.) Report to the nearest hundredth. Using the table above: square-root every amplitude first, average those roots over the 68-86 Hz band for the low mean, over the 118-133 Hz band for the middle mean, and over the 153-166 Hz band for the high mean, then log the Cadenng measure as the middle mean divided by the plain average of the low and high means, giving 1.07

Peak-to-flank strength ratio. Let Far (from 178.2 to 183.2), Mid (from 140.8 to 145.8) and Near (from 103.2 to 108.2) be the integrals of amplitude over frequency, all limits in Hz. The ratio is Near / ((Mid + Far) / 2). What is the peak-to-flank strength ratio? 0.90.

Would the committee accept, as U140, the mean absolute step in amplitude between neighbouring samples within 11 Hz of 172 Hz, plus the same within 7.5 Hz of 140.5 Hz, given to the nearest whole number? 42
